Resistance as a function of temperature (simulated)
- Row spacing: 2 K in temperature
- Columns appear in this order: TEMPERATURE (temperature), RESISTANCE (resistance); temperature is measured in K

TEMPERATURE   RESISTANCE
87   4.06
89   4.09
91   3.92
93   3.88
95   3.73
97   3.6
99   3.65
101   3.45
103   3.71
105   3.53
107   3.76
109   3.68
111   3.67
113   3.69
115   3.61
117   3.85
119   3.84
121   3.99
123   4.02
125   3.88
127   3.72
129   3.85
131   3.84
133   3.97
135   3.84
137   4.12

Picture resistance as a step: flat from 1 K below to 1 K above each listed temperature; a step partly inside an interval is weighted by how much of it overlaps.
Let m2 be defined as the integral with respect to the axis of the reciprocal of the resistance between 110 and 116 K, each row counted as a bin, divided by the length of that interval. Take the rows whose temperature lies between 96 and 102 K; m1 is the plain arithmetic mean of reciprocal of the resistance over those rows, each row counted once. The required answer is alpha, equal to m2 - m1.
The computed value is -0.007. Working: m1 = 0.281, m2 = 0.273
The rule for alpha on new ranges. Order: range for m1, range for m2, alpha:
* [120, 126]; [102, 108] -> 0.021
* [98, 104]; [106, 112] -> -0.008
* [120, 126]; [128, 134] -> 0.005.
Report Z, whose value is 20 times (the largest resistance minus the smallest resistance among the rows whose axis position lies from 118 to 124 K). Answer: 3.6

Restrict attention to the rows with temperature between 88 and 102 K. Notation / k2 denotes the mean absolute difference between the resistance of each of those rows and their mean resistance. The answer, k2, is 0.17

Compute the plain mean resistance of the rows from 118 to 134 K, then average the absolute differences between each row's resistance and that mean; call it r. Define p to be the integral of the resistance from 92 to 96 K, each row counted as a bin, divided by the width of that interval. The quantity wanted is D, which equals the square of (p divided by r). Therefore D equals 2353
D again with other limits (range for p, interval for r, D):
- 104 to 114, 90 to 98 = 973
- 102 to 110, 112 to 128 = 1041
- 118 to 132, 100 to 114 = 2008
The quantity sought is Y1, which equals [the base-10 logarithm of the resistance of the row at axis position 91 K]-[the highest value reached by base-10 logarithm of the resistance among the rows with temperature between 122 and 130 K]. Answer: -0.01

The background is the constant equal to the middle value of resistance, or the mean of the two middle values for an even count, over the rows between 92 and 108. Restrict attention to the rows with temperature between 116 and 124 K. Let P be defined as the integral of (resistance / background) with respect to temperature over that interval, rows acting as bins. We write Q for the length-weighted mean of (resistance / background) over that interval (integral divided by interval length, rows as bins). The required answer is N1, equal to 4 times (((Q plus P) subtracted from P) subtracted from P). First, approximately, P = 8.53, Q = 1.07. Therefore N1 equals 38.4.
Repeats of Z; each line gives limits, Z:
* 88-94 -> 4.2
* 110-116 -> 1.6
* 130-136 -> 2.6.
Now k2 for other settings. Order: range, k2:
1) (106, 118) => 0.06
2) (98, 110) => 0.09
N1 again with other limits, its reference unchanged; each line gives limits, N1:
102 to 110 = 35.9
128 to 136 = 37.9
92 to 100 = 36.3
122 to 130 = 37.8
